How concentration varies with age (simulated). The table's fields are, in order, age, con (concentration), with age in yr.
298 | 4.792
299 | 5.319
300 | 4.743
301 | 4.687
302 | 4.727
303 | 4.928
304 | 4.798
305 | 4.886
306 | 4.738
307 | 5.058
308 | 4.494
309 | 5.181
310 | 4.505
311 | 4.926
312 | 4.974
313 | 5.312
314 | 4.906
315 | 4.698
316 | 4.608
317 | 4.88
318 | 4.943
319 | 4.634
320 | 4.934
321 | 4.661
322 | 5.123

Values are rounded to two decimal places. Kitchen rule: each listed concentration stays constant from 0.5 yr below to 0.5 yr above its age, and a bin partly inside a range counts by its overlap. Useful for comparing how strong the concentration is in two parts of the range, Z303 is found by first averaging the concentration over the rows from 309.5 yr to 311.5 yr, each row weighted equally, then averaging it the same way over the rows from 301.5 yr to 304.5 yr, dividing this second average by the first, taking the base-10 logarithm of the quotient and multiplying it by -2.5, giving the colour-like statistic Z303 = -0.02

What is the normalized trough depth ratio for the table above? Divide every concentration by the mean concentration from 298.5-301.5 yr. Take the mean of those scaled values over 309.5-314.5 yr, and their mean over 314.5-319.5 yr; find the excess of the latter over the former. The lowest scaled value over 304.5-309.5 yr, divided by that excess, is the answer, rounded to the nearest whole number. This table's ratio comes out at -26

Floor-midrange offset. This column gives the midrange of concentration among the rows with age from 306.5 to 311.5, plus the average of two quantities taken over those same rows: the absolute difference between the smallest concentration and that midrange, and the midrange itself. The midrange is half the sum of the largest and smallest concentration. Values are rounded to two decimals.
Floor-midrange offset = 7.43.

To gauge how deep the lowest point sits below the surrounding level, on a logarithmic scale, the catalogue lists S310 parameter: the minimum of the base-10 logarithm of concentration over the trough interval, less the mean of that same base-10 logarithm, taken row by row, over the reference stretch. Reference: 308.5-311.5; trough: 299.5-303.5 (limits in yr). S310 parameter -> -0.016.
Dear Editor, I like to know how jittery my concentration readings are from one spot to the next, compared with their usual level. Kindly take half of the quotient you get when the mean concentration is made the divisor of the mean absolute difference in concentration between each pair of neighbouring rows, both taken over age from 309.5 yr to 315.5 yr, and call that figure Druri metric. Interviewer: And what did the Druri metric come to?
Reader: 0.029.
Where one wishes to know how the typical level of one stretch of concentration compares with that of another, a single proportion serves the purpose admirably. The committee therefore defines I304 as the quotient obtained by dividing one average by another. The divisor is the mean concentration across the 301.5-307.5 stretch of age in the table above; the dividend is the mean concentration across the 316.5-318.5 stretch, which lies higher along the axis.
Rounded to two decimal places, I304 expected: 1.01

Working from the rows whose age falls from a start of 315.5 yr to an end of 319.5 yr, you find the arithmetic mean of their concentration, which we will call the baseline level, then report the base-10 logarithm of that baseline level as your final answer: 0.678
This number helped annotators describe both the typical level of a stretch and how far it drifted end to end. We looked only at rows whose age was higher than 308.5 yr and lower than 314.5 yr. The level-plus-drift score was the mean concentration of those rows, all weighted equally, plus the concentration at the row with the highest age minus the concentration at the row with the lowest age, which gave 4.7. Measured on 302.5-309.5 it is 5.1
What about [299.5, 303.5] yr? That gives 5.0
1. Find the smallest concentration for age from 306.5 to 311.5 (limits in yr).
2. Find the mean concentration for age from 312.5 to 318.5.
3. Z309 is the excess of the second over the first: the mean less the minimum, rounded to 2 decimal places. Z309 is 0.40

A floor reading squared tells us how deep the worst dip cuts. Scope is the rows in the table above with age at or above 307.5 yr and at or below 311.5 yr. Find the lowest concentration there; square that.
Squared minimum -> 20.2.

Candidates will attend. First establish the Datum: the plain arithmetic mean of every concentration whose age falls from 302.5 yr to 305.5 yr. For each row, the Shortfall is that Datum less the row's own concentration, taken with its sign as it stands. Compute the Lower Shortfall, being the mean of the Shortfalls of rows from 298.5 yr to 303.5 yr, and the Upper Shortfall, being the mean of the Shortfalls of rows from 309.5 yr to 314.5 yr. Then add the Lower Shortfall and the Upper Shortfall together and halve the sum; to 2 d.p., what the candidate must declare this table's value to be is -0.03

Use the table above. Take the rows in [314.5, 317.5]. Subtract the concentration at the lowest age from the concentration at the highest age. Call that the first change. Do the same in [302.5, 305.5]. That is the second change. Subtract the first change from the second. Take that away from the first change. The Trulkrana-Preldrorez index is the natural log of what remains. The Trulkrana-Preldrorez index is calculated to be -0.90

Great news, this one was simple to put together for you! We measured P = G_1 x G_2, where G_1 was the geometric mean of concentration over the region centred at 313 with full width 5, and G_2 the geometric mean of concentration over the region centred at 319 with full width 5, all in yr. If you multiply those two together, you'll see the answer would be 23.8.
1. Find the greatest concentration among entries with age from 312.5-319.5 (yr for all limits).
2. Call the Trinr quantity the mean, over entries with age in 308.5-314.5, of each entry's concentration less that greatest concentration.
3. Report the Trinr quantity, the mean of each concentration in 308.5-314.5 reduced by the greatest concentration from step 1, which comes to -0.34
